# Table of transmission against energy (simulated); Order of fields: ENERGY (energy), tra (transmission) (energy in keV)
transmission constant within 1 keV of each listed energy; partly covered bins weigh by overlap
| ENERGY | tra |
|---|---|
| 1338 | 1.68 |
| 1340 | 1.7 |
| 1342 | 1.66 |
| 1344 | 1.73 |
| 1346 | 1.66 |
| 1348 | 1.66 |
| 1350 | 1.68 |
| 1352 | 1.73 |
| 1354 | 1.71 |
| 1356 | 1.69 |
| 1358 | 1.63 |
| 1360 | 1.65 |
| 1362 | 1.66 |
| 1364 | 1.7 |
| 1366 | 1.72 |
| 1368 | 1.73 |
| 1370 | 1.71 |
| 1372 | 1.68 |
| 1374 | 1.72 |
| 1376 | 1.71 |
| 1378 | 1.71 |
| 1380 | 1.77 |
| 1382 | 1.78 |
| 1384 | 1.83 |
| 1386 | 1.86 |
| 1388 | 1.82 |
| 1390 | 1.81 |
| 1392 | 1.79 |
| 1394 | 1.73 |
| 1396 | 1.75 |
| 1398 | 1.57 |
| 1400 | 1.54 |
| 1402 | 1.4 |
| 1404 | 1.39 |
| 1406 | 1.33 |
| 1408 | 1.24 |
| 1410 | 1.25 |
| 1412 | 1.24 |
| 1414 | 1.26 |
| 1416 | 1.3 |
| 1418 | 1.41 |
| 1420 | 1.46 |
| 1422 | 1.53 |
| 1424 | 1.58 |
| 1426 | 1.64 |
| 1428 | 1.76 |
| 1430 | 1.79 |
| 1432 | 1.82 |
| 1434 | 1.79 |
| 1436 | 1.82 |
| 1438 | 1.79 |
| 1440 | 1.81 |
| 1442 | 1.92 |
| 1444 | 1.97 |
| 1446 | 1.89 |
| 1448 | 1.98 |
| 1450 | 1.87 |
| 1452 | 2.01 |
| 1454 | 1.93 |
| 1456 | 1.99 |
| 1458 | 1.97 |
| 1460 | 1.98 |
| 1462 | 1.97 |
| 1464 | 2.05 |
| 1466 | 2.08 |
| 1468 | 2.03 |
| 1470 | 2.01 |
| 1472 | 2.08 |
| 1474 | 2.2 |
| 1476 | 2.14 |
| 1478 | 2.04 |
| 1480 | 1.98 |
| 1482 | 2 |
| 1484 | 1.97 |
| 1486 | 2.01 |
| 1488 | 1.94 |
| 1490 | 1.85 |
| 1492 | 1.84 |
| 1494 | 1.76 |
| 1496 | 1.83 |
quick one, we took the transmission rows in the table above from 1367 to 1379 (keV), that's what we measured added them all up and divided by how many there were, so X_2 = 1.71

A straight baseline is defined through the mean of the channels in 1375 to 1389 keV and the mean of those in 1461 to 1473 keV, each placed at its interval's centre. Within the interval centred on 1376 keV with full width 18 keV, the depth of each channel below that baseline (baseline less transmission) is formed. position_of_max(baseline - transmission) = 1372 keV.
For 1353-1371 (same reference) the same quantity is 1358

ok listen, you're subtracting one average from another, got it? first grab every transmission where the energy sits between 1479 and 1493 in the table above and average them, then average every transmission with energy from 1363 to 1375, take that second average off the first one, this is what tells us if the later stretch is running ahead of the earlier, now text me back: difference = 0.23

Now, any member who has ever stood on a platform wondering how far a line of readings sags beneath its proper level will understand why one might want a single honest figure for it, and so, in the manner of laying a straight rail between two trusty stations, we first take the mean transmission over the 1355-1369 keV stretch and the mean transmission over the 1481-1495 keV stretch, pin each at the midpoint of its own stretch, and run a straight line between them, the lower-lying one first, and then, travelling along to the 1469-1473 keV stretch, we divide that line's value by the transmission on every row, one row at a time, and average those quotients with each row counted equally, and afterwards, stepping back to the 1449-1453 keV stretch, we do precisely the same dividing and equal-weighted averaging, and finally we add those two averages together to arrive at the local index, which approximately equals 1.87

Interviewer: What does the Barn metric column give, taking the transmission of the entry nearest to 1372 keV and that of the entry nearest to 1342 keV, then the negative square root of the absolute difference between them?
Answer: -0.14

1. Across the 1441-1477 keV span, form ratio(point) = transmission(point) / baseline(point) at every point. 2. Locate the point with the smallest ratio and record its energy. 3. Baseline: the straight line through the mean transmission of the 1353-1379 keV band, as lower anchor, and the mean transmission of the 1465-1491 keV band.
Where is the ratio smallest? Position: 1450 keV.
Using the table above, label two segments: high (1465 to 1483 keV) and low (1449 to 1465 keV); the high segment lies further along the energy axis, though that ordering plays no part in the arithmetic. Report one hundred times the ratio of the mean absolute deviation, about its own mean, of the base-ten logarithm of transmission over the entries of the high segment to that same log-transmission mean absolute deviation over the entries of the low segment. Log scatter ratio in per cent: 146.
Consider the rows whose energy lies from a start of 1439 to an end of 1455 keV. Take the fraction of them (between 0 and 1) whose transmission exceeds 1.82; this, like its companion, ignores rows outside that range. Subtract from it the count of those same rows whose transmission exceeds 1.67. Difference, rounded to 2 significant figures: -7.1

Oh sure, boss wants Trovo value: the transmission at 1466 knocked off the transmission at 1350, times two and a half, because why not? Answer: -1.0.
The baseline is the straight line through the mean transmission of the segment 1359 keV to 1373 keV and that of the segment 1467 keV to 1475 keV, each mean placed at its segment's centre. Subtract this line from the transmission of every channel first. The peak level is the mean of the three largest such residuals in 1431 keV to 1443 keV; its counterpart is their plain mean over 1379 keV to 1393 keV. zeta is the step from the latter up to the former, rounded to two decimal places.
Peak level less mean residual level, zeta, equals -0.14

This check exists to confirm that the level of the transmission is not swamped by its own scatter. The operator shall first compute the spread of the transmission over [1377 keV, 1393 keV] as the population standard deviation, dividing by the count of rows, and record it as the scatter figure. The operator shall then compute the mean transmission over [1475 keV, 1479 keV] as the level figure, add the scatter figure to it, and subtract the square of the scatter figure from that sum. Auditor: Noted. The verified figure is 2.13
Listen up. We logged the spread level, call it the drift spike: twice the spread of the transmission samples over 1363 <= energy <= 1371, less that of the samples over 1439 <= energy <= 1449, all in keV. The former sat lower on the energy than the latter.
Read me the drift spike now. -0.04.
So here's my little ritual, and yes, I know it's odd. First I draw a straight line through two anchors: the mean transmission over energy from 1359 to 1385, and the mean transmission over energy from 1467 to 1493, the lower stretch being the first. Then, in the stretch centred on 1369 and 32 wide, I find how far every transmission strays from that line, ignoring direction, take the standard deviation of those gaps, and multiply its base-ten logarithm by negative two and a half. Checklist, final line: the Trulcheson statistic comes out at 4.3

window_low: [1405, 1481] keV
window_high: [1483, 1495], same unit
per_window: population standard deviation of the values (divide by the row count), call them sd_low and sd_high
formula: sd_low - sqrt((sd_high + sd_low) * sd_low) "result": -0.040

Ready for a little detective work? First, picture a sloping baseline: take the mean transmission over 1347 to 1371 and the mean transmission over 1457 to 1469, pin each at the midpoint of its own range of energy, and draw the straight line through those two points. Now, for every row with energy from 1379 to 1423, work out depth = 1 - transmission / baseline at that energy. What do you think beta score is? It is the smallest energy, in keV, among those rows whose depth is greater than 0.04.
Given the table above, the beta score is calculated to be 1398 keV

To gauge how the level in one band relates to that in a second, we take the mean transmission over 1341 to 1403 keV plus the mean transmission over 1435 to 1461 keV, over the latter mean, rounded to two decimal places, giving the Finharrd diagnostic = 1.89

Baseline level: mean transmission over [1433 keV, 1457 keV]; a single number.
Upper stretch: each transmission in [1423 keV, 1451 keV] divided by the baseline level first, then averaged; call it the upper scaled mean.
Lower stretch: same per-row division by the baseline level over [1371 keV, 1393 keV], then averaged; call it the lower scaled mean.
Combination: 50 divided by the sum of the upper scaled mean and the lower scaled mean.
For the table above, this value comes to 26.4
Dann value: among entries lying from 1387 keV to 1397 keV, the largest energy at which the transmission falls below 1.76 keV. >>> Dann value 1396 keV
